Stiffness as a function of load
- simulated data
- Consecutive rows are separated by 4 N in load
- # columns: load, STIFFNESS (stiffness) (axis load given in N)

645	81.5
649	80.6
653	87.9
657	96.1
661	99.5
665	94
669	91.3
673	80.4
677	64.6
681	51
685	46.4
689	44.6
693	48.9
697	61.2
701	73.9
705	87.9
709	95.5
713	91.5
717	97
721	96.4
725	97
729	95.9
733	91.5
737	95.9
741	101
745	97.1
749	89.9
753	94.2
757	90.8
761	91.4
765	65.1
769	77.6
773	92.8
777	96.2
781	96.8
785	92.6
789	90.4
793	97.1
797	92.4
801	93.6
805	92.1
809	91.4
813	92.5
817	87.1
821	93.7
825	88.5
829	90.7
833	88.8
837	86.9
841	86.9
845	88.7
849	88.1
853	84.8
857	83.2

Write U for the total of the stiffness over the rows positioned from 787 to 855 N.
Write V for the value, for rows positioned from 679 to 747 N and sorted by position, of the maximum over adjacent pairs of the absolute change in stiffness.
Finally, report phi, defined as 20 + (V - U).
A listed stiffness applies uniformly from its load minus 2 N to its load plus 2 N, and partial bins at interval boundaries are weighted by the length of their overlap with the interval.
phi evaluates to -1500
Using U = 1534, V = 14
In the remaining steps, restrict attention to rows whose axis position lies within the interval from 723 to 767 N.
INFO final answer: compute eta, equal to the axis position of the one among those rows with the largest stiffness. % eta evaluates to 741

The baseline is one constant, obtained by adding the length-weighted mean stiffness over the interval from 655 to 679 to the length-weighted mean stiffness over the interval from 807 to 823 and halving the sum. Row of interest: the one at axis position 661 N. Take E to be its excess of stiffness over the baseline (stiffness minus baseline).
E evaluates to 10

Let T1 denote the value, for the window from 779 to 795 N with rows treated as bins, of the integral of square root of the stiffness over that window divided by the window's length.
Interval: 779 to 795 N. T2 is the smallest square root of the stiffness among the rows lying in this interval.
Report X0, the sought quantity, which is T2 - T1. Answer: -0.2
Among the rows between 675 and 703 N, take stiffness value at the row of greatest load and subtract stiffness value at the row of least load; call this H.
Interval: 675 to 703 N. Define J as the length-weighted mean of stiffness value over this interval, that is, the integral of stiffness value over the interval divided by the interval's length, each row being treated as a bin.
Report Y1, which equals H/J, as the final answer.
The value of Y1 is 0.17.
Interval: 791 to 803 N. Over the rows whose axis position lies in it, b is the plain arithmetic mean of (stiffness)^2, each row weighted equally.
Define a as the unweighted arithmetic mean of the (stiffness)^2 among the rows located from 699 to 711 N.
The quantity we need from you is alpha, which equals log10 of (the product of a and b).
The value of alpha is 7.82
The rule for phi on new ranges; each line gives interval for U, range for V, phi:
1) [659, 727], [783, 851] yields -1294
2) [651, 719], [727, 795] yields -1265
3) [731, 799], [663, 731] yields -1517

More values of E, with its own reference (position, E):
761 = 2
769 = -12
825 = -1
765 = -24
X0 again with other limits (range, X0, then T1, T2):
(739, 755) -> -0.3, 9.8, 9.5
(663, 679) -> -1.0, 9.1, 8.0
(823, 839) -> -0.1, 9.4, 9.3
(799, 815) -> -0.1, 9.6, 9.6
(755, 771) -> -0.9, 9.0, 8.1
